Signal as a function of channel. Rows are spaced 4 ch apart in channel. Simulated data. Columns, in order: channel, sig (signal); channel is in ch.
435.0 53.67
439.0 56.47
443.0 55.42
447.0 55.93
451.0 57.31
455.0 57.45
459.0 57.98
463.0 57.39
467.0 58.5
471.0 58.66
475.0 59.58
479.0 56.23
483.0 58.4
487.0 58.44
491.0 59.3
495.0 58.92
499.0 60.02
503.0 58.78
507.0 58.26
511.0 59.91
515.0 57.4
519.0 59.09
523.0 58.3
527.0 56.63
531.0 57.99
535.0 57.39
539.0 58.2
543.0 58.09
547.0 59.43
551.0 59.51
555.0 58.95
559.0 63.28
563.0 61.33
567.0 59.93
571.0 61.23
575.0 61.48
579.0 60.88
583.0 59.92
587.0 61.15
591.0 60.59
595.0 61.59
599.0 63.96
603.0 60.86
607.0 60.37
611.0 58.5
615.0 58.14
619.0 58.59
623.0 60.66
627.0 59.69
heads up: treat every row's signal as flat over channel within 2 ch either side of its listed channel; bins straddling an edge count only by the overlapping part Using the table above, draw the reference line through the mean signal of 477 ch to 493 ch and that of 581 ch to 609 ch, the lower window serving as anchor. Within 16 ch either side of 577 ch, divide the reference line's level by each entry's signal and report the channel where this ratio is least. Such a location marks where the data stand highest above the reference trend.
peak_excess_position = 563.0 ch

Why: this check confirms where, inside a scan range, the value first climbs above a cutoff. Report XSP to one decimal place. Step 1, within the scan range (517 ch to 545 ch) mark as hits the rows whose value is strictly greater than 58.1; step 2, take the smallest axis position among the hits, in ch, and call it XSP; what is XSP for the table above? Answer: 519.0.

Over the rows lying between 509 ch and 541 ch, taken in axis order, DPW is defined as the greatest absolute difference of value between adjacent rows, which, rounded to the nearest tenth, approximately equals 2.5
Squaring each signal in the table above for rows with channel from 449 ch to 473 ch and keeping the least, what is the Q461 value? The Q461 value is 3284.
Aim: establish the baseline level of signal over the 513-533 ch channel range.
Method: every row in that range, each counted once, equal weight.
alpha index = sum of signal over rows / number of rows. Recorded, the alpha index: 57.9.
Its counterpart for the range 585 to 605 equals 61.6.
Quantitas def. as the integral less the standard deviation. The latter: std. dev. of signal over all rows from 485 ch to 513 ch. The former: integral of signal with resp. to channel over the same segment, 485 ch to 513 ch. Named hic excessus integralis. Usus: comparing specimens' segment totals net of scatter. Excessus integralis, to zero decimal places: 1654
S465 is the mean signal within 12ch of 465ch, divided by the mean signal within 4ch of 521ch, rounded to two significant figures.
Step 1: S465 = 0.99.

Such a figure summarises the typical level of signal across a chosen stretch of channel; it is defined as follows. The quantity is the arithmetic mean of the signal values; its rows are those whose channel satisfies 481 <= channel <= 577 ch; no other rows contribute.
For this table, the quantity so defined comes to 59.2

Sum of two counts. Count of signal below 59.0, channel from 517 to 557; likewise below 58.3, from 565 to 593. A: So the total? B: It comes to 7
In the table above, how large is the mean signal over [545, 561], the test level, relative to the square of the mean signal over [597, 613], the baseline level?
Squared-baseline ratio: 0.0162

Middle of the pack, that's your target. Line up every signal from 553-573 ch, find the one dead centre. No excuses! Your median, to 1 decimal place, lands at 61.2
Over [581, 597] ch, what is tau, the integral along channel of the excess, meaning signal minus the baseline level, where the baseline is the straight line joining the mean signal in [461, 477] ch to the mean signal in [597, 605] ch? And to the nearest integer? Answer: -20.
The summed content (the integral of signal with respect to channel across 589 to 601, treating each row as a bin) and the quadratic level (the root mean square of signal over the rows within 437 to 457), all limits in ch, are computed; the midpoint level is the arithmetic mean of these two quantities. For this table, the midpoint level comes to 401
